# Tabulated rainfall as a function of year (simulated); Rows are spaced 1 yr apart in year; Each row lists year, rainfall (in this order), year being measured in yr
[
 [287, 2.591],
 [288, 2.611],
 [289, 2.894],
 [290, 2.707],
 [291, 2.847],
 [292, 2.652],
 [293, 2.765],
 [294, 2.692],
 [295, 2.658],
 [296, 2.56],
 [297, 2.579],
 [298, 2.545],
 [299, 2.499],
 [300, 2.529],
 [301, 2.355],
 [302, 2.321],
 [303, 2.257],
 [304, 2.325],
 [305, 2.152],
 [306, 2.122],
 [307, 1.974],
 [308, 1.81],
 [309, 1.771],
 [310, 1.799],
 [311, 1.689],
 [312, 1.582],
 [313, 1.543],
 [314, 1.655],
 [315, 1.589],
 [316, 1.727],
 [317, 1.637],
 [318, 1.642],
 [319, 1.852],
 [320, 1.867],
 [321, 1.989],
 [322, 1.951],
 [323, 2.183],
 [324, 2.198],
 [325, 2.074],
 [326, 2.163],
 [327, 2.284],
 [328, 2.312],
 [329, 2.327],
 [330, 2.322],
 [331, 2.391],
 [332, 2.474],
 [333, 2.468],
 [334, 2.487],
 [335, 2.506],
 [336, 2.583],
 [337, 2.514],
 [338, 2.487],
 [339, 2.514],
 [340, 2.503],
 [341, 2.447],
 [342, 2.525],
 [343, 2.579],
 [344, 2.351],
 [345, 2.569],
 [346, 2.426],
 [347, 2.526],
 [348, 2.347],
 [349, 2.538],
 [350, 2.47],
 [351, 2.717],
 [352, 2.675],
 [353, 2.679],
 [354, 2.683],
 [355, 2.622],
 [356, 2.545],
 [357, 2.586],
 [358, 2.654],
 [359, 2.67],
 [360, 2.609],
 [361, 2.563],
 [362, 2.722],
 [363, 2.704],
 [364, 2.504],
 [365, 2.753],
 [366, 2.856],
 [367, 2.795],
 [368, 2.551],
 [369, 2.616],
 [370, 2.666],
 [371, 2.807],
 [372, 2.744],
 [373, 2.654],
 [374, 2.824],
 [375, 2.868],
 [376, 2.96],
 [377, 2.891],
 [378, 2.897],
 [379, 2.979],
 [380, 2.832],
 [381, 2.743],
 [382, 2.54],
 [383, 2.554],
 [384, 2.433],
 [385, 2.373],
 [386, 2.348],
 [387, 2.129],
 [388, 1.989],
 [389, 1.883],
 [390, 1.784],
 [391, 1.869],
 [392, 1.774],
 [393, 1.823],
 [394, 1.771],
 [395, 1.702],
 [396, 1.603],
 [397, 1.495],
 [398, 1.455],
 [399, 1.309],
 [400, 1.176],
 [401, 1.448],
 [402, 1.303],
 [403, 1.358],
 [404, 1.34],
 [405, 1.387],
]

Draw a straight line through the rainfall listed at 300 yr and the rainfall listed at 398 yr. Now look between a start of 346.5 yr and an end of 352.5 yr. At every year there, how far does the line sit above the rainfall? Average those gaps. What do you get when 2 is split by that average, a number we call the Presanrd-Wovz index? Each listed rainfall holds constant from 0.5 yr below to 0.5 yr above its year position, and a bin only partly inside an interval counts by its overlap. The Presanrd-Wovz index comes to -3.6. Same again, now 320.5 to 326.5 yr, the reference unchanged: 11.2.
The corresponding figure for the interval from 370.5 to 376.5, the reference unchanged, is -1.8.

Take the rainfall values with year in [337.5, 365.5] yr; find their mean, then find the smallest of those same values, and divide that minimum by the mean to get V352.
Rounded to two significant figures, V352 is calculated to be 0.91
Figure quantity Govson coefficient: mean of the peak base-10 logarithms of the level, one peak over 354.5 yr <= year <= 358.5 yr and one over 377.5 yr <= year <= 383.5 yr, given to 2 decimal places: 0.45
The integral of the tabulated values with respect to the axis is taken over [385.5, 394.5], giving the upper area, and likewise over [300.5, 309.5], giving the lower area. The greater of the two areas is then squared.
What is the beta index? 364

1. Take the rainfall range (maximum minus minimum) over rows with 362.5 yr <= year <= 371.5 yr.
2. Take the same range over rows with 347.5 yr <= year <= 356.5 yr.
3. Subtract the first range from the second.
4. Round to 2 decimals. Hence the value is 0.02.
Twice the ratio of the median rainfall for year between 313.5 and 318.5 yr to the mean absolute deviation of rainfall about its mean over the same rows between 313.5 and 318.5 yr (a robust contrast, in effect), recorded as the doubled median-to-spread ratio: 100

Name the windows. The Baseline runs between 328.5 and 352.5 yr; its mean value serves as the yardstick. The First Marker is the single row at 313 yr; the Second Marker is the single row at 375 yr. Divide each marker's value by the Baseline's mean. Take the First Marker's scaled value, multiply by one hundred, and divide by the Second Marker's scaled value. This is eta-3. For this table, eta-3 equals 54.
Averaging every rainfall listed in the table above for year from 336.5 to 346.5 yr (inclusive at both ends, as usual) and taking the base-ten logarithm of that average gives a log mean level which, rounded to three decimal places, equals 0.396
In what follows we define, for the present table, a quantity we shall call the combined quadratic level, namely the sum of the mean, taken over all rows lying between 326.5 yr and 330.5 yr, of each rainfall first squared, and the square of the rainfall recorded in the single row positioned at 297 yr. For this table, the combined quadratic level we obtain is 12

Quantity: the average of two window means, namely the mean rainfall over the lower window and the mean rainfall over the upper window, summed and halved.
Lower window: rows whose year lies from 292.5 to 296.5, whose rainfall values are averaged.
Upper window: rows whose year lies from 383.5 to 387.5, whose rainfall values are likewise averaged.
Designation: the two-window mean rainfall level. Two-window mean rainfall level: 2.5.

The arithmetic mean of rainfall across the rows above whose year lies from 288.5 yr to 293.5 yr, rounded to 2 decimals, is 2.77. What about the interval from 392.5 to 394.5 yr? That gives 1.80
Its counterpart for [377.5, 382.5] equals 2.80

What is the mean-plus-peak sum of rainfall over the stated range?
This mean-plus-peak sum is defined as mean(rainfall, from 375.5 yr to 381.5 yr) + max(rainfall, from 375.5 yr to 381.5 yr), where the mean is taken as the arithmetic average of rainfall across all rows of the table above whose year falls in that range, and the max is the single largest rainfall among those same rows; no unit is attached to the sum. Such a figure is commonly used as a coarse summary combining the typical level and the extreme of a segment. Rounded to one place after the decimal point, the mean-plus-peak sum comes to 5.9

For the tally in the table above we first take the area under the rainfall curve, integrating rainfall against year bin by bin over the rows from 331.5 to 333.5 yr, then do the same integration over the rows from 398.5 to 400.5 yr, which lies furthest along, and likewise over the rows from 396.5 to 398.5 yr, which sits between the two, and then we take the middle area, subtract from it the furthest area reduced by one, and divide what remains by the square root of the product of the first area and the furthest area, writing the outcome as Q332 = 0.42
